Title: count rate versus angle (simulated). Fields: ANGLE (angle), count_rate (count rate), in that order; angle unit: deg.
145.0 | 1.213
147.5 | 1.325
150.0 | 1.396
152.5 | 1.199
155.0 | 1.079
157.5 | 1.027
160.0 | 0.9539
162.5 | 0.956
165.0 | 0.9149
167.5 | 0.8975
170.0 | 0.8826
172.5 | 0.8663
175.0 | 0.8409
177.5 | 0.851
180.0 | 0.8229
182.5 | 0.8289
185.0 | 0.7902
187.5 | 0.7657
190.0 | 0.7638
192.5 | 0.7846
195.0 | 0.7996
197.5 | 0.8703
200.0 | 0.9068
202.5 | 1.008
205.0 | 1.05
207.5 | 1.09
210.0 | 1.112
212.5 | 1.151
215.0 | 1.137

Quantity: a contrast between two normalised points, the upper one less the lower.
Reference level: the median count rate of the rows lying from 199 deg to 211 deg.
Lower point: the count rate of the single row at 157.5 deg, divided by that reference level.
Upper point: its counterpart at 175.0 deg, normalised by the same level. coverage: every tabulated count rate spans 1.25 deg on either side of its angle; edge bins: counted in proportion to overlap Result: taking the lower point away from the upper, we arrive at -0.18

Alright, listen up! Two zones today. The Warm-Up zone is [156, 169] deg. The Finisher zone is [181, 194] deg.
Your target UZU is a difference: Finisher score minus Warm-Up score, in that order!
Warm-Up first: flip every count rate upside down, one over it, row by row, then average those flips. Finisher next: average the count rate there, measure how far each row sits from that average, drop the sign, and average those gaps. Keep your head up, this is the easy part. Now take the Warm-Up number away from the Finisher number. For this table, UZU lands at -1.04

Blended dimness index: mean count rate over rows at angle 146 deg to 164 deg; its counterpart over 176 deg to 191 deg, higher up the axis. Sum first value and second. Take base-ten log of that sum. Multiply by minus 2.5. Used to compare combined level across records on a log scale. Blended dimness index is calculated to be -0.72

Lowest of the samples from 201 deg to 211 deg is 1.008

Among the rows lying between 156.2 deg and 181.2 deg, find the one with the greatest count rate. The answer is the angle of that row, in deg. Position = 157.5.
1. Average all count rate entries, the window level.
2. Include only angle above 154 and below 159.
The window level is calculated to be 1.05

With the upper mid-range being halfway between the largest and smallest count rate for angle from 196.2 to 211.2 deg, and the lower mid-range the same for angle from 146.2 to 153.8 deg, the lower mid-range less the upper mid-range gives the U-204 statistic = 0.31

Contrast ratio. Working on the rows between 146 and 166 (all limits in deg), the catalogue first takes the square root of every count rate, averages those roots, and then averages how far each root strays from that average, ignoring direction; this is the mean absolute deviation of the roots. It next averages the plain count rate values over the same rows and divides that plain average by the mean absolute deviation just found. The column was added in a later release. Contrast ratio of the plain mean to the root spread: 16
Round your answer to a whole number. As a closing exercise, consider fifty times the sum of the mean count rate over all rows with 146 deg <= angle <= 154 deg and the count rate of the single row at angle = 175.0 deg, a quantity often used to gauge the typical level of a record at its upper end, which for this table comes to 107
